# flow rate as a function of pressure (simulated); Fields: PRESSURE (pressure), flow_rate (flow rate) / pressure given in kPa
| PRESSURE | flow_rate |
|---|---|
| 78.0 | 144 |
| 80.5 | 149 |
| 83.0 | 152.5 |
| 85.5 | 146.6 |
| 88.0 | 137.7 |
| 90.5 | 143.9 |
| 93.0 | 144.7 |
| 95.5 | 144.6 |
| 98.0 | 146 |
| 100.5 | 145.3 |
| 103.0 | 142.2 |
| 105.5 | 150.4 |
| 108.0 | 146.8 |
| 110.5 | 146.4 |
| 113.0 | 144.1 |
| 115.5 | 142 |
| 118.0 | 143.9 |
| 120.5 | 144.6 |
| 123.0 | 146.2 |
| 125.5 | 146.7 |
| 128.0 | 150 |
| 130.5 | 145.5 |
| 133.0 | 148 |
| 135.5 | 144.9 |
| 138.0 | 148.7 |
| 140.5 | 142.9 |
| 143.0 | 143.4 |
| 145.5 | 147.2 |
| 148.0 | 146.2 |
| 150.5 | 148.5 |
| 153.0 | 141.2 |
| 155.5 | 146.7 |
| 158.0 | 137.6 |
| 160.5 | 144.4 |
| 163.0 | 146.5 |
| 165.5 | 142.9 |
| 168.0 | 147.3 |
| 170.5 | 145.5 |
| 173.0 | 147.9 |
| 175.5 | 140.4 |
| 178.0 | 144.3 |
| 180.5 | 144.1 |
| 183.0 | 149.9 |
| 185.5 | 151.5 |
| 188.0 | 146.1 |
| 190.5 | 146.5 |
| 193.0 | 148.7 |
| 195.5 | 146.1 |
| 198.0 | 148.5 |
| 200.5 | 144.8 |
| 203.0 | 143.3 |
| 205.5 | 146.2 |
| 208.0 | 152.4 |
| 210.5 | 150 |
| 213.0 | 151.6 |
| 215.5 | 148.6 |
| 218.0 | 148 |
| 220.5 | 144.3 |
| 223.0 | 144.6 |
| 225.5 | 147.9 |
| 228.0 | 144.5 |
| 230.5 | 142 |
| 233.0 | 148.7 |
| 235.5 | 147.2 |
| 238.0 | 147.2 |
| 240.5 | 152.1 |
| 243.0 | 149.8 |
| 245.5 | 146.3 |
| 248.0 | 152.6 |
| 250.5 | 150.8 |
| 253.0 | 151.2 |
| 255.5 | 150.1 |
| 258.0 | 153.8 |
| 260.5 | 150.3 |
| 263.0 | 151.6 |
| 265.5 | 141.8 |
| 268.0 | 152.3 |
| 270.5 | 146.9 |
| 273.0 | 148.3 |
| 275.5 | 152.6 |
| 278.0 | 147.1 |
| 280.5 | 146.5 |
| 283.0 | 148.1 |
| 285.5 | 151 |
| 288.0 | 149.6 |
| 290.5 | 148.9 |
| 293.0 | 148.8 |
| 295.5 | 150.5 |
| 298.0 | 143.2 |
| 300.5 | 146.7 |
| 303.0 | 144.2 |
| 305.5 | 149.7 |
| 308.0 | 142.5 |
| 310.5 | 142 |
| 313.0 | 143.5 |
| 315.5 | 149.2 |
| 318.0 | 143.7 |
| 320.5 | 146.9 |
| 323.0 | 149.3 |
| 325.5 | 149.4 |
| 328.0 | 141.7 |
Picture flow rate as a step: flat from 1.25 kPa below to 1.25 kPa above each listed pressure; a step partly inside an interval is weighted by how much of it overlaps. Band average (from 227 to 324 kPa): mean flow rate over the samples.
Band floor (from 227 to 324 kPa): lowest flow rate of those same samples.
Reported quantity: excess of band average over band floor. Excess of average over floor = 6.2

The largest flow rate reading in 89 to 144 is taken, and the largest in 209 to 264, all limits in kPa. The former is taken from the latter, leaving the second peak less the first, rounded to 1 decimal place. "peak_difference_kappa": 3.4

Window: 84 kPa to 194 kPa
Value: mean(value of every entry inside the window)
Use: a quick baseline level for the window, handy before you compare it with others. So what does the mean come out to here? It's 145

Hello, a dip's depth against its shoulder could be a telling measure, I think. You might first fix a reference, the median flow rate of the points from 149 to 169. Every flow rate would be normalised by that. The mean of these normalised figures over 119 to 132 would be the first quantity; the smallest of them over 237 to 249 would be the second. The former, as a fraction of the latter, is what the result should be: 1.00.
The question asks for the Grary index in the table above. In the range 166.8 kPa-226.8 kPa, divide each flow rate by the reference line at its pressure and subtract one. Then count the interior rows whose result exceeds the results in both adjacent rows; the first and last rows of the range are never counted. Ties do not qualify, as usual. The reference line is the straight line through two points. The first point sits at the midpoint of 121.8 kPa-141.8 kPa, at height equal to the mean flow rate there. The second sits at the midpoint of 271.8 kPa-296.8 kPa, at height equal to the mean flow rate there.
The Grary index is 7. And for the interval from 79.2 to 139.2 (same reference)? 6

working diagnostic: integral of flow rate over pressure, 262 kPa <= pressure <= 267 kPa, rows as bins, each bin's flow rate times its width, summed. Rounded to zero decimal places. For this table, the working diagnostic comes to 734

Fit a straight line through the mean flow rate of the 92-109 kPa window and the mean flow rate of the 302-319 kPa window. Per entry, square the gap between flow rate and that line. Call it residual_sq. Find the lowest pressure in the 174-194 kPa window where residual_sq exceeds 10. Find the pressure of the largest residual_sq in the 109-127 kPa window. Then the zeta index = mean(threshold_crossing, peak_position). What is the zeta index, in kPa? 145.5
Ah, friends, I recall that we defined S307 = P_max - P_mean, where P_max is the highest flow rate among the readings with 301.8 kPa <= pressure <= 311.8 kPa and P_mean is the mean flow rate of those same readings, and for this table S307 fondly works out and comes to 5.1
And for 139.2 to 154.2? 3.6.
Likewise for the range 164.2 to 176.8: 3.1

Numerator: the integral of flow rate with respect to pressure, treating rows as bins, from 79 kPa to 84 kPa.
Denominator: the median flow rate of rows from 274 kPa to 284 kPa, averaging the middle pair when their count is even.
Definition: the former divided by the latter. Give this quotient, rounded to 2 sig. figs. 5.1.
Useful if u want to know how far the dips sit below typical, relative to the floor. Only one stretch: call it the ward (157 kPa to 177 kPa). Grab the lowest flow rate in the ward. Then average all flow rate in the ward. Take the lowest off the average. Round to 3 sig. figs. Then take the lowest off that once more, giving -131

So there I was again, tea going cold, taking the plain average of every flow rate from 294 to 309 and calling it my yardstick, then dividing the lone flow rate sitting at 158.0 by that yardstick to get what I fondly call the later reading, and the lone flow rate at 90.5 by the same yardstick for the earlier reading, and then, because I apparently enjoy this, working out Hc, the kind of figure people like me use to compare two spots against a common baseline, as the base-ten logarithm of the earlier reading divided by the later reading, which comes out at 0.019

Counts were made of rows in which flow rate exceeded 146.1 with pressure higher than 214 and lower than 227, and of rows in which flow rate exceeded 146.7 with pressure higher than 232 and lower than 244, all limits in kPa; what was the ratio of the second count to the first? 1.7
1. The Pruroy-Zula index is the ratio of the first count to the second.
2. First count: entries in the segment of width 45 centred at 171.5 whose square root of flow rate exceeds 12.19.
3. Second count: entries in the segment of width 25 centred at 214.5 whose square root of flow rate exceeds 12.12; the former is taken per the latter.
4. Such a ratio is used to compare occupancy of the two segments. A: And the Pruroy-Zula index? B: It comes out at 0.50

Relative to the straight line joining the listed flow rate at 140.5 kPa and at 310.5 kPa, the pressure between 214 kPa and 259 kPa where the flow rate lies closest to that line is 230.5 kPa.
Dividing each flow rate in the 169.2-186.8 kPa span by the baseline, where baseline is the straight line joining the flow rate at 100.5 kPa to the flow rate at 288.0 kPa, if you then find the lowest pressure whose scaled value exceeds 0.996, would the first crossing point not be 173.0 kPa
